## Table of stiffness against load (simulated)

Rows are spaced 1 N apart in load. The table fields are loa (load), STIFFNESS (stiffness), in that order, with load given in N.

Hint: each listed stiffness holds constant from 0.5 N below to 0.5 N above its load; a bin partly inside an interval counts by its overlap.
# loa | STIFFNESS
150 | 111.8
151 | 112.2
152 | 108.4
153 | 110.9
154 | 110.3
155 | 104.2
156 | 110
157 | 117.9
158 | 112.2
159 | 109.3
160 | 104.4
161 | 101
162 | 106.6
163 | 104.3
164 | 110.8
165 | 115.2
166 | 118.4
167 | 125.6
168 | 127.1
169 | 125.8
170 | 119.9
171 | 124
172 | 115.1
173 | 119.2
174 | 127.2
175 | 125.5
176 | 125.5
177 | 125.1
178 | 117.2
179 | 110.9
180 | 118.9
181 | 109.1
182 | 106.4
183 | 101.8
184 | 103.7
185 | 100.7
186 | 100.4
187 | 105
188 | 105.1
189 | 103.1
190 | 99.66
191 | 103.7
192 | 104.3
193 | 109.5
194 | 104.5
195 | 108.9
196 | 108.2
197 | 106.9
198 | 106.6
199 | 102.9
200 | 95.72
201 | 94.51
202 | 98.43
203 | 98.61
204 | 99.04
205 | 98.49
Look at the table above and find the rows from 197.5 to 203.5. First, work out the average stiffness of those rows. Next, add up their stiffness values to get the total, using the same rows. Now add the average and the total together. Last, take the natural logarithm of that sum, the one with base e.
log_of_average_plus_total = 6.55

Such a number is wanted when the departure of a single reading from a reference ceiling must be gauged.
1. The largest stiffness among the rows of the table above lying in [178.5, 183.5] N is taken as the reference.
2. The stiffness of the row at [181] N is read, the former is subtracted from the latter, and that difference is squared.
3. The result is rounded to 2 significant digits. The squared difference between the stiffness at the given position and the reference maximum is 96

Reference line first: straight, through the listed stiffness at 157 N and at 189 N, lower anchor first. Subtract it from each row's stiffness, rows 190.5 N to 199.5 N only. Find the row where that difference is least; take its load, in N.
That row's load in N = 191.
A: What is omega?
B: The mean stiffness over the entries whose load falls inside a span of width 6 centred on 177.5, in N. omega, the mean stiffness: 121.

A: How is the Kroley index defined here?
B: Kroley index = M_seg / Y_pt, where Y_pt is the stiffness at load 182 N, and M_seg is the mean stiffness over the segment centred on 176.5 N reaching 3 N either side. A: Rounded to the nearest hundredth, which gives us 1.15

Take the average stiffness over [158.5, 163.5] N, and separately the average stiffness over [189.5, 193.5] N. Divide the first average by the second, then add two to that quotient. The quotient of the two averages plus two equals 3.01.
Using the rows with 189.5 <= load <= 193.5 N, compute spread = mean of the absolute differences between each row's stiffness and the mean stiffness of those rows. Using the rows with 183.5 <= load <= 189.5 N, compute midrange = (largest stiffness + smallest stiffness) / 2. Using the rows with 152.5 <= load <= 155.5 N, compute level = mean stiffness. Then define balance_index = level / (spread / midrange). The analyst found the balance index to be 4270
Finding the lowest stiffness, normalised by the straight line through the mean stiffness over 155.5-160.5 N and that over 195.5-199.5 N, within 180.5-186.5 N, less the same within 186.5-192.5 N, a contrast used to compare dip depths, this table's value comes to 0.003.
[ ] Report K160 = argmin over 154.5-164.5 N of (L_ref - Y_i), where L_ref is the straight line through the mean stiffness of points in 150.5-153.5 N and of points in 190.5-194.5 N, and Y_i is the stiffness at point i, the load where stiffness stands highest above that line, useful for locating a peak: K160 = 157 N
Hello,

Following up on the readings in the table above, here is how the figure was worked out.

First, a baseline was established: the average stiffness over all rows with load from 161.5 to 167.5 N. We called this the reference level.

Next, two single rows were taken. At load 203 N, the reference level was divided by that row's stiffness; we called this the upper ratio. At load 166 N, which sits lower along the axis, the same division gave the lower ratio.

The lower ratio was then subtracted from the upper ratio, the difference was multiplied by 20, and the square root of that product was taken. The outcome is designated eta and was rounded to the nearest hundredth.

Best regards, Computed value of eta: 1.96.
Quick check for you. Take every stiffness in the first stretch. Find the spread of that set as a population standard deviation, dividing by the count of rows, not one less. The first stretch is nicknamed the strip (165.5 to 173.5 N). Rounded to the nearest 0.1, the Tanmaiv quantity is 4.0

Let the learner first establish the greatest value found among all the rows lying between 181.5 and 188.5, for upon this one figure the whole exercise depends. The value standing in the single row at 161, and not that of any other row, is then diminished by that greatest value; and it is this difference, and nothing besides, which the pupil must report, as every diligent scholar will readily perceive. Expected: -5.4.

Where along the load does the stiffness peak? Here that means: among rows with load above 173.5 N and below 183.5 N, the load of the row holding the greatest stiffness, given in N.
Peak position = 174 N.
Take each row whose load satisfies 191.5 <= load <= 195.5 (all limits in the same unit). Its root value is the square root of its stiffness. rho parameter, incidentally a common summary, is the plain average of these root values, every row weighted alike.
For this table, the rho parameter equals 10.3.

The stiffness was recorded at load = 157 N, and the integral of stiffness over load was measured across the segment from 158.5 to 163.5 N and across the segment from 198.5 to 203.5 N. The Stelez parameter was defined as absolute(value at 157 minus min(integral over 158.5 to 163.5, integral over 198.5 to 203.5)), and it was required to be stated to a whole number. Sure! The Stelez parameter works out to 372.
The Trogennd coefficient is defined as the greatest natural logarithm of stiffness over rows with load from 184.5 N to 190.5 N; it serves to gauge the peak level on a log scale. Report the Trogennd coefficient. 4.65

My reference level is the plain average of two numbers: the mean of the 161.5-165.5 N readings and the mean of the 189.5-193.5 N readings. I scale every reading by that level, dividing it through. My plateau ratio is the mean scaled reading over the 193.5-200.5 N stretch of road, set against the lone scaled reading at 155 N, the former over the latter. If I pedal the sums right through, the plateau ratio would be 1.01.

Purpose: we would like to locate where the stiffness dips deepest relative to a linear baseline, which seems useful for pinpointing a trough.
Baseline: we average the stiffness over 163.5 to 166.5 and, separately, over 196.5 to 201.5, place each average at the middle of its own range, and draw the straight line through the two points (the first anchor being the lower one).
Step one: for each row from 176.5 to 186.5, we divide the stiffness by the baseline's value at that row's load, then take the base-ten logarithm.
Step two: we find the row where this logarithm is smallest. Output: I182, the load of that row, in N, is 185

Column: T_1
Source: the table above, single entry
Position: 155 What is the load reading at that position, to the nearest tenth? 104.2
